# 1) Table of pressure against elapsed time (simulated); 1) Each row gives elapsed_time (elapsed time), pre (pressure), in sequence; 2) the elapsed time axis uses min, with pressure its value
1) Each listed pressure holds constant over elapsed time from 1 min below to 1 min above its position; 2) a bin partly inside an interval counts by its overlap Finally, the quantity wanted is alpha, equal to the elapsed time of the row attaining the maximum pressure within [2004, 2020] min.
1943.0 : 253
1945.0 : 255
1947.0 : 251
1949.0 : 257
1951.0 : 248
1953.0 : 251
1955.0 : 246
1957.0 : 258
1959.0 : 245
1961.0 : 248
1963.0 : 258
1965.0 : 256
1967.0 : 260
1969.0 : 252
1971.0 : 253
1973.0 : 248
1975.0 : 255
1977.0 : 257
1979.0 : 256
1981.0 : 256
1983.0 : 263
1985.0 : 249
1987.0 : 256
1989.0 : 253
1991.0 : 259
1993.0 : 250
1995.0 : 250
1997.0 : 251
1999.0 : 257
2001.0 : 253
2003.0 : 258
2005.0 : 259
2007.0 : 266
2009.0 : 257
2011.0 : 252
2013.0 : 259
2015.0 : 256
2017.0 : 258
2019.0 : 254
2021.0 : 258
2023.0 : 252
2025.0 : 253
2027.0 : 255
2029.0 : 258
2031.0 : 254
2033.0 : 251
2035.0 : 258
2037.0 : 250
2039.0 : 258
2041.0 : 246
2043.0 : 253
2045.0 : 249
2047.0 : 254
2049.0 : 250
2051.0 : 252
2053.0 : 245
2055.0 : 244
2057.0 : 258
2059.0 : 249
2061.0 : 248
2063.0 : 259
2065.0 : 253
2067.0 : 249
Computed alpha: 2007.0 min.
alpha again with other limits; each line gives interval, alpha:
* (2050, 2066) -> 2063.0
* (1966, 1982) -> 1967.0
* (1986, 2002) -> 1991.0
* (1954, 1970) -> 1967.0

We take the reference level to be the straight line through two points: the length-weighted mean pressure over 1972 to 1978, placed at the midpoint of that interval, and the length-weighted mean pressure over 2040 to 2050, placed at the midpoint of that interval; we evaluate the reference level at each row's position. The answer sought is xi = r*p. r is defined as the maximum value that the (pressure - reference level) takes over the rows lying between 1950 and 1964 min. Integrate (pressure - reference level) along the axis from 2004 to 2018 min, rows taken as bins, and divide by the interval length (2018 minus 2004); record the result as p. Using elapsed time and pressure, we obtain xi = 26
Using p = 6.3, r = 4.2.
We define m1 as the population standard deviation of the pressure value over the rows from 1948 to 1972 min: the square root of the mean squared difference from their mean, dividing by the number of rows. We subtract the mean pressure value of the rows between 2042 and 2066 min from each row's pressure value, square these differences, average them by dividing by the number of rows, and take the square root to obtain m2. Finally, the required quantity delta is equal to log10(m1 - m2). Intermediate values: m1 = 4.92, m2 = 4.4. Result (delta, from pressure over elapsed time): -0.3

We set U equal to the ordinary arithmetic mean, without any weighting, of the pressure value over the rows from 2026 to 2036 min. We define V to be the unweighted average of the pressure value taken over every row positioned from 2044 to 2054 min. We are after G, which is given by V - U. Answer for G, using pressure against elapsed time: -5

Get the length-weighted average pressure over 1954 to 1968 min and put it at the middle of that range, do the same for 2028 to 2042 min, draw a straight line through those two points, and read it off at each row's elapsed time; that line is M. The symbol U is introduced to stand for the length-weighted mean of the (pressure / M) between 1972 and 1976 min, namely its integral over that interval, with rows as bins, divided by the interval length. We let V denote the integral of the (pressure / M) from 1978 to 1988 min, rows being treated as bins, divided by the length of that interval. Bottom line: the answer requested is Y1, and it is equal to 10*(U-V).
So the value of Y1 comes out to -0.18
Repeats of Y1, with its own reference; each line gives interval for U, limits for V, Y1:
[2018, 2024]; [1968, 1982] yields 0.02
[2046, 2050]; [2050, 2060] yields 0.10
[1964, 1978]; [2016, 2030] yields -0.02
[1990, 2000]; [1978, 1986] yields -0.11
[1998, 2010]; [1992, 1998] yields 0.31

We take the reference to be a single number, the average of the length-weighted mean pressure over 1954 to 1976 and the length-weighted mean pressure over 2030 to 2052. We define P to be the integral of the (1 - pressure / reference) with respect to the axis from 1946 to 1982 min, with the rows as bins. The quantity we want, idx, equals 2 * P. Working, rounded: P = -0.09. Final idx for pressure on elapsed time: -0.17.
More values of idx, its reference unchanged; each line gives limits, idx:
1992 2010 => -0.46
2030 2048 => -0.01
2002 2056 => -0.68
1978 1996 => -0.32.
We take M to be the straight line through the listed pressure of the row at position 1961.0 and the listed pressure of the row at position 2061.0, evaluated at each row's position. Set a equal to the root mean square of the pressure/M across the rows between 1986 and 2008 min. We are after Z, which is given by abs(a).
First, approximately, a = 1.03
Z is 1.03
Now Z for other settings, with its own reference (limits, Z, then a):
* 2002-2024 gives 1.04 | 1.04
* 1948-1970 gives 1.02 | 1.02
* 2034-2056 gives 1.01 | 1.01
